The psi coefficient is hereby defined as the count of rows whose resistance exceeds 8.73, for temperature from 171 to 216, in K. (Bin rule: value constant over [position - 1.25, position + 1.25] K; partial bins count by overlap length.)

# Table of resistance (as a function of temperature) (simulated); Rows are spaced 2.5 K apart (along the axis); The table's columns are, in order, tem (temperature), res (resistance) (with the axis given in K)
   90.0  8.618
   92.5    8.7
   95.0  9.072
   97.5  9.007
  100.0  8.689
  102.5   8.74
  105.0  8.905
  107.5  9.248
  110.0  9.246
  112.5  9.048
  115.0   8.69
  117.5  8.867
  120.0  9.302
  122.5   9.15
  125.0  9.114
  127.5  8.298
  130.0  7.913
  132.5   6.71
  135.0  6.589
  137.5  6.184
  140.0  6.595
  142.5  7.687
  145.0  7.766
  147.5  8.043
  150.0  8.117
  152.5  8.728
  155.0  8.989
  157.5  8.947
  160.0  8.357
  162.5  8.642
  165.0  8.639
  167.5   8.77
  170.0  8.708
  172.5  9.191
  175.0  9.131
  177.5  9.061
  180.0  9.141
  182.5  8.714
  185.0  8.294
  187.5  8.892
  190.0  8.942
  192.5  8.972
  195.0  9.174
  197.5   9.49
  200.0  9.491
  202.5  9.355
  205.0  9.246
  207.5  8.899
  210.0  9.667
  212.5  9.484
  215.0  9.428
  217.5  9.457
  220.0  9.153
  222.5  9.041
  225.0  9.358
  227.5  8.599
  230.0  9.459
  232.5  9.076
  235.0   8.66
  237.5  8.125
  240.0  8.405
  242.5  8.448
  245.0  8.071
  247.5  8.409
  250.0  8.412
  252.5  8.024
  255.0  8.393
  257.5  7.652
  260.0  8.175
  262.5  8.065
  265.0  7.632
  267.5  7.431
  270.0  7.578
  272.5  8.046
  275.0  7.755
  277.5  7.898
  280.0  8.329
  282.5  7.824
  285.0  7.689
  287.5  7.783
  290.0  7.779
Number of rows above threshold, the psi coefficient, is 16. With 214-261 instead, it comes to 7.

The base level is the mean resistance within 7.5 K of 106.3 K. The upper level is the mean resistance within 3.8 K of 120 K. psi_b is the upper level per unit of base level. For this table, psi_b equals 1.01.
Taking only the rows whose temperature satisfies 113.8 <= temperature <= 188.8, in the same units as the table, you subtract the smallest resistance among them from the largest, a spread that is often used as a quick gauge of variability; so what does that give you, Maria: 3.1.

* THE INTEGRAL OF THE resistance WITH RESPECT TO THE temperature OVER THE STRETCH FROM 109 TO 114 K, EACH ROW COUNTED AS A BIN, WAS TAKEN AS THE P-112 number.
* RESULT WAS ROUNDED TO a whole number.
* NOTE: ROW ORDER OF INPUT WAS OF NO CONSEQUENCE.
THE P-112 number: 46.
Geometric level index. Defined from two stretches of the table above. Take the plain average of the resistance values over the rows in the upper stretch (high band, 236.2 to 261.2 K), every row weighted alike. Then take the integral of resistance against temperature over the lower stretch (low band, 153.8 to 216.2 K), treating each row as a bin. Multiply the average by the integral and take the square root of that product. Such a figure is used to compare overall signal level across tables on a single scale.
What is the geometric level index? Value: 68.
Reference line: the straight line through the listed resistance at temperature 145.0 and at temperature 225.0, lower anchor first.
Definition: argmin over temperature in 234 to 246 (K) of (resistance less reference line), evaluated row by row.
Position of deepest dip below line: 245.0 K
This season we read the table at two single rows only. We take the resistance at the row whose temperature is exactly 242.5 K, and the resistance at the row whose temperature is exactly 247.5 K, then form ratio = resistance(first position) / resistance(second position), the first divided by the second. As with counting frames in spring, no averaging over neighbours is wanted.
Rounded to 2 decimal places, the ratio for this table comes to 1.00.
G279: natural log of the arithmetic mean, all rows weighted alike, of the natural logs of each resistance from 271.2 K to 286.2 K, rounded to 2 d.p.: 0.73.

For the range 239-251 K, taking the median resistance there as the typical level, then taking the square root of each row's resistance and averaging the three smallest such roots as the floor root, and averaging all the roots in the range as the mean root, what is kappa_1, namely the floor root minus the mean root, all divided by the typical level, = -0.0011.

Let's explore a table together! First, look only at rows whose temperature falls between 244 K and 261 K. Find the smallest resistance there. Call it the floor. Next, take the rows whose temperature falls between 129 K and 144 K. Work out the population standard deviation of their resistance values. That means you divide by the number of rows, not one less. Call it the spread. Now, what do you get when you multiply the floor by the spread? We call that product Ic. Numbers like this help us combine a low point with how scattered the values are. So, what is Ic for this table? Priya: 5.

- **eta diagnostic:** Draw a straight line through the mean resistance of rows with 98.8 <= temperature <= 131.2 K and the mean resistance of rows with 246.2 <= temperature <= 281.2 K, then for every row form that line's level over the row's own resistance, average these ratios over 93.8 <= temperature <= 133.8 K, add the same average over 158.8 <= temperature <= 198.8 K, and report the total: 1.98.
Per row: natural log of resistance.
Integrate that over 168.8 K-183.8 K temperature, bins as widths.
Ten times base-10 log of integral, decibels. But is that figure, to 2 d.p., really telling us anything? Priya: 15.18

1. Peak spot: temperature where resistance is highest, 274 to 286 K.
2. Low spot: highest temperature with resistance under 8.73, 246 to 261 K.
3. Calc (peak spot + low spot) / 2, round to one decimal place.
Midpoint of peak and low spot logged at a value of 270.0 K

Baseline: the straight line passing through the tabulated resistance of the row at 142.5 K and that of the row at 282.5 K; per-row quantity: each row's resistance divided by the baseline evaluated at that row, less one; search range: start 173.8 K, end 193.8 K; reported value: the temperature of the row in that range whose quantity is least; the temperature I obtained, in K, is 185.0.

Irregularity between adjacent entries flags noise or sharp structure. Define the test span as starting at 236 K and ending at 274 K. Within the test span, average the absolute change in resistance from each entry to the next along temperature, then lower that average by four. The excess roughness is -3.68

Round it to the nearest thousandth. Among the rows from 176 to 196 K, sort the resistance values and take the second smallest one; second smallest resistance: 8.714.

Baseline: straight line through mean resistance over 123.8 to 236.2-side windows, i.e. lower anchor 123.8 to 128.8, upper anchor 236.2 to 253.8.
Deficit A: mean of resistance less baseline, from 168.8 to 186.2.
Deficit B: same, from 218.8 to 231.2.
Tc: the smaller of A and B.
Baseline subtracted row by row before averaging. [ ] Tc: 0.4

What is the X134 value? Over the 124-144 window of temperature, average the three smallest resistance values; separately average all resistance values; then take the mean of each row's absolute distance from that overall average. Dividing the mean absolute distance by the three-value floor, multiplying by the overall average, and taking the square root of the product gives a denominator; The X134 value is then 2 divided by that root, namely 2.01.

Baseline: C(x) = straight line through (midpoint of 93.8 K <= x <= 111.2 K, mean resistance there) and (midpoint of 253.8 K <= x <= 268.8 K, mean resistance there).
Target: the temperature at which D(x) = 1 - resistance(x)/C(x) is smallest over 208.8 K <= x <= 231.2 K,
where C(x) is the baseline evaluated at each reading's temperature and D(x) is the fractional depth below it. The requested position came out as 210.0 K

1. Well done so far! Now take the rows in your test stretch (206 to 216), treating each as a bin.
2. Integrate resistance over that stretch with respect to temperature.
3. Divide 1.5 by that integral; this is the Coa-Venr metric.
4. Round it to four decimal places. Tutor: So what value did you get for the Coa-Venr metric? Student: 0.0160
